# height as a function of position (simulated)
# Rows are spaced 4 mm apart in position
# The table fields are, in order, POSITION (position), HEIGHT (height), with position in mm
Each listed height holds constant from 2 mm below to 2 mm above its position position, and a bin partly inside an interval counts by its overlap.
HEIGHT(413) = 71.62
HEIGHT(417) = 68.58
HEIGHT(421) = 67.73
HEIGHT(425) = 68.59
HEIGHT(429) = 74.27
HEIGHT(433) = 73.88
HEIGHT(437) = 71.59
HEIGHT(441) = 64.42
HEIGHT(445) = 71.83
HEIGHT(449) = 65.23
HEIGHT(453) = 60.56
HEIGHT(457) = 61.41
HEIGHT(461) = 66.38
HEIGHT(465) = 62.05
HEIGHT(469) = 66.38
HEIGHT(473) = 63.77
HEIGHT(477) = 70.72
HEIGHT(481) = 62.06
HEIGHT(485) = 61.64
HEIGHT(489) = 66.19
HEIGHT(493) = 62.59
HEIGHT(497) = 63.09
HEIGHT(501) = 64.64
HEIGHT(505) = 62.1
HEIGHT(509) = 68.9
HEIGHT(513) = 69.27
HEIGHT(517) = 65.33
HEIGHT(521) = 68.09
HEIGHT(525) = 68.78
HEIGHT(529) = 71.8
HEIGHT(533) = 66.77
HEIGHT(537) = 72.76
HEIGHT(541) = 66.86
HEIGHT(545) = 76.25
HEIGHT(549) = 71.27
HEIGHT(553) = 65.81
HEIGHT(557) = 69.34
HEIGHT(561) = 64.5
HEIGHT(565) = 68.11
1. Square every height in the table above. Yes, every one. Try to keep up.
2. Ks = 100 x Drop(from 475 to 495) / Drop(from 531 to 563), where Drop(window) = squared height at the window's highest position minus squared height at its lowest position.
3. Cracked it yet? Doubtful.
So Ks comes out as 364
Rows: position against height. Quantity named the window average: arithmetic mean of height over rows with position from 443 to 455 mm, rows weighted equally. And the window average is 65.9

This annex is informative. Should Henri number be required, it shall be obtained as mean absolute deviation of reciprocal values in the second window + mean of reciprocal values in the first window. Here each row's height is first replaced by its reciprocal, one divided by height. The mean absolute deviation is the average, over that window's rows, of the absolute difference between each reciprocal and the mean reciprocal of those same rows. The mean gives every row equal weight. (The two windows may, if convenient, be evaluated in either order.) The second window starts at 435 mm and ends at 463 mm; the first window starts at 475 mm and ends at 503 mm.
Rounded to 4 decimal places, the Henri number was 0.0163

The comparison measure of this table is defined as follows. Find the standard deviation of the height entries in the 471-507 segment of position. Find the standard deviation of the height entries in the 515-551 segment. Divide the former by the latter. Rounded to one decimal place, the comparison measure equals 0.8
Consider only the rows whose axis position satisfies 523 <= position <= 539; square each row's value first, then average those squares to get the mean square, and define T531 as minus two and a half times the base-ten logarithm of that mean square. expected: -9.23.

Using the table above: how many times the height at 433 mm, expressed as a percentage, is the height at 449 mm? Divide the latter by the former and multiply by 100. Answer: 88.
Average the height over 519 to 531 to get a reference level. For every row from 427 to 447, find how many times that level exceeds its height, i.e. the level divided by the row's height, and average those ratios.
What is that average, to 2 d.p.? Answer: 0.98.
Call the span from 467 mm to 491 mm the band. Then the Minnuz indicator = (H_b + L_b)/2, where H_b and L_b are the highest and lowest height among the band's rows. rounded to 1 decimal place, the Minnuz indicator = 66.2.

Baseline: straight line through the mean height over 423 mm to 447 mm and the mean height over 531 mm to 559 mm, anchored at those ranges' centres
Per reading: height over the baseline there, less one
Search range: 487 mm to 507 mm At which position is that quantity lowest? 505 mm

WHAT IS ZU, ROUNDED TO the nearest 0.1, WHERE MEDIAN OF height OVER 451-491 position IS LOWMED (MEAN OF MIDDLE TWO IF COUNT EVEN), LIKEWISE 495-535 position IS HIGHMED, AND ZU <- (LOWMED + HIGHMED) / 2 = 65.2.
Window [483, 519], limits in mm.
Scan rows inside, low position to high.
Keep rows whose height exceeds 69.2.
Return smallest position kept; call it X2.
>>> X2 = 513 mm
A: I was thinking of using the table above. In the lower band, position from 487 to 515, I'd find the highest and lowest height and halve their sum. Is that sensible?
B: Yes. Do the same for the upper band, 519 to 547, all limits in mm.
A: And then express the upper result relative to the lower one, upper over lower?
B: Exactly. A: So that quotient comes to 1.09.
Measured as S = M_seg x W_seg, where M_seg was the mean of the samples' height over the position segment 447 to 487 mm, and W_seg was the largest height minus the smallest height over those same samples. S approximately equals 650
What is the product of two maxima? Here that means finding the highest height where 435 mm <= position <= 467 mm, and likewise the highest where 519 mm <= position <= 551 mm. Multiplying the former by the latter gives 5477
